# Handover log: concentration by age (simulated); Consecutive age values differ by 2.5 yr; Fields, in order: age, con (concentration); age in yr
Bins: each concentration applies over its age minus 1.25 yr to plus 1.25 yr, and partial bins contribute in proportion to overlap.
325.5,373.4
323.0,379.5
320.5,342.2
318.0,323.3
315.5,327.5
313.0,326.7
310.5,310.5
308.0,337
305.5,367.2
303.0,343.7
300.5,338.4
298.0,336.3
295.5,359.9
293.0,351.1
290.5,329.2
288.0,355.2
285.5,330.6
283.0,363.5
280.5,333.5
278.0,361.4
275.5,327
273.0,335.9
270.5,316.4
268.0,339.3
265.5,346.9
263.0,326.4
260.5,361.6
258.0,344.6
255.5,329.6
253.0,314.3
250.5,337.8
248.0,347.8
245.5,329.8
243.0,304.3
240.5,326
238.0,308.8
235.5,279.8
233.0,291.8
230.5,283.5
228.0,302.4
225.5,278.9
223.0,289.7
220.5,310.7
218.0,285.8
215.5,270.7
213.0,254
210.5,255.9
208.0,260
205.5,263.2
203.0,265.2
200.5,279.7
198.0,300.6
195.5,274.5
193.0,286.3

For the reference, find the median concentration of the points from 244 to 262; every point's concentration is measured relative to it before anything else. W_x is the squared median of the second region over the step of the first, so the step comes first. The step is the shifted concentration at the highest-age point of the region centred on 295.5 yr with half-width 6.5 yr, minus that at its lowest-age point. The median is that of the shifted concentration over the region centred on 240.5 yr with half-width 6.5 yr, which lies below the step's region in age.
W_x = 91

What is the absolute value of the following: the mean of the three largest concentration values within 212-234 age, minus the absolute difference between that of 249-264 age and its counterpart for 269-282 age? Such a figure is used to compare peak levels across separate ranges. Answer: 297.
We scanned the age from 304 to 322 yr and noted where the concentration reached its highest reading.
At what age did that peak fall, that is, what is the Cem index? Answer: 305.5 yr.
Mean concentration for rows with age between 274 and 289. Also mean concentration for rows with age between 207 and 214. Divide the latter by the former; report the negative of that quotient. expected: -0.74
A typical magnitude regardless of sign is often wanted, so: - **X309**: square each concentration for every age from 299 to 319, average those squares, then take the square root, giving 335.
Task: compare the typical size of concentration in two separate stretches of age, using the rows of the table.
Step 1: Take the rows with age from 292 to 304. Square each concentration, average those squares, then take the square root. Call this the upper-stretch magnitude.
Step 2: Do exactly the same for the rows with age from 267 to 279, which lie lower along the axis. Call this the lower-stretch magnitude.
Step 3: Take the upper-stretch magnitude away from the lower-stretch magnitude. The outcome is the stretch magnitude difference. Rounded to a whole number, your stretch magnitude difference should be -10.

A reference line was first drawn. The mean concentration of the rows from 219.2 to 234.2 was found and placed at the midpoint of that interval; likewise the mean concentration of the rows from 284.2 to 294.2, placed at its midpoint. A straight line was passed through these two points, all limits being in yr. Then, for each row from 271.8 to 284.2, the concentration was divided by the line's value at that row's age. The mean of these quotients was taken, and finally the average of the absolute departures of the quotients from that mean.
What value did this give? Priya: 0.0388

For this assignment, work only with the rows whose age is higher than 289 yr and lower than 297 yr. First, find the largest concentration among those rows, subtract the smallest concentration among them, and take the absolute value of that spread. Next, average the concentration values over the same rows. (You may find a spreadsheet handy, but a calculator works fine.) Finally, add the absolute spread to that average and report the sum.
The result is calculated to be 377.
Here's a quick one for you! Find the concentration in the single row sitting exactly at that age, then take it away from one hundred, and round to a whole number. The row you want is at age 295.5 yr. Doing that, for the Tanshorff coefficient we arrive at -260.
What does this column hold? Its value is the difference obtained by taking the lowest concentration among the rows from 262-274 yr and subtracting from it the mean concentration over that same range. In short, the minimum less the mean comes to -17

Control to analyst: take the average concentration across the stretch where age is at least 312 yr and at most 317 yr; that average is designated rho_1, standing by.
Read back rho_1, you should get 327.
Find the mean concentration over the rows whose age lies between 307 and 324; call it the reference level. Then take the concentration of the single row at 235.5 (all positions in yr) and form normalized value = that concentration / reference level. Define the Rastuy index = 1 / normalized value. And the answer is 1.20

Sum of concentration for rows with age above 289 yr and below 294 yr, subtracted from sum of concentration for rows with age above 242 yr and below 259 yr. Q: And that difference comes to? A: 1628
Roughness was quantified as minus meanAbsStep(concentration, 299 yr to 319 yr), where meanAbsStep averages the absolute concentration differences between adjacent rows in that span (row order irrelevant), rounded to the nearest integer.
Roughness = -15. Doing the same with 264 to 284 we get -22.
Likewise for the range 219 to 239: -18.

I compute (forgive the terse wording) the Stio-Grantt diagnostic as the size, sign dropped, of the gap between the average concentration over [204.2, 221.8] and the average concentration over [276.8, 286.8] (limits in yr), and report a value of 76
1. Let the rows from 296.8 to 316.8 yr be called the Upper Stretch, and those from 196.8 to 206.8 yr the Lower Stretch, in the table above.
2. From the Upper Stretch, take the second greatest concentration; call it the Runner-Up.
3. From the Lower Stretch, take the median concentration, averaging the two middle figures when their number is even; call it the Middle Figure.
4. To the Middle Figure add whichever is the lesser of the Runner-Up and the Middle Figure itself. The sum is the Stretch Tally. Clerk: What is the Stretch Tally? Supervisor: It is 545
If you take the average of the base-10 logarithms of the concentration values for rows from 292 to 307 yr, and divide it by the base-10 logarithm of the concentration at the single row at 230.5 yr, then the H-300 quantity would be 1.04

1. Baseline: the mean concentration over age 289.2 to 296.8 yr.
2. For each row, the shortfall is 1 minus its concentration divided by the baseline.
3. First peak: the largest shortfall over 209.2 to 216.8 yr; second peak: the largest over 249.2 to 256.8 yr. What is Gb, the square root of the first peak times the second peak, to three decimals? 0.158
